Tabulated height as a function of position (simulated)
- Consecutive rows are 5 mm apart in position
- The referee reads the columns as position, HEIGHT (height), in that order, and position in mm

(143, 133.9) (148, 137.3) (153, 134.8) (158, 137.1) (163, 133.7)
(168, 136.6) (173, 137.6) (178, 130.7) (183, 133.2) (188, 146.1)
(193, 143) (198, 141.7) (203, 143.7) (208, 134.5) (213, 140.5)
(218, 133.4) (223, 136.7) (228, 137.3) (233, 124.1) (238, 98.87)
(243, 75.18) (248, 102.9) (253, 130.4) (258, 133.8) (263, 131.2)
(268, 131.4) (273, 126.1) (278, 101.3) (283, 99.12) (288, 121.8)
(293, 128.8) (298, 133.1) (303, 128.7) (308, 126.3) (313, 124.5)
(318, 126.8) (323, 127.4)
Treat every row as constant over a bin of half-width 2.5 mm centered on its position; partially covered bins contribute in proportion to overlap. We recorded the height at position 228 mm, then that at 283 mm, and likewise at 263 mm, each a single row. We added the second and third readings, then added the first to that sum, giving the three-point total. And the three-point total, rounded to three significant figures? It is 368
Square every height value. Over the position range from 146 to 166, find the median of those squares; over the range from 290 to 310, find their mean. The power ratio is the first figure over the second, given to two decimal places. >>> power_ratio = 1.11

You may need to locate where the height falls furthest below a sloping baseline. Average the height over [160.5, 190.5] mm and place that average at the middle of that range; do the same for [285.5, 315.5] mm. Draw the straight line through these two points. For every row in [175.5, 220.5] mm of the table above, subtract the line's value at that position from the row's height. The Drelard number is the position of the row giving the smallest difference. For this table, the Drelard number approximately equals 178 mm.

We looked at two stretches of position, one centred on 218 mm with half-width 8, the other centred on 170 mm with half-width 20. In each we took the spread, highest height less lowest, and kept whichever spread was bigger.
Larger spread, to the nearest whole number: 15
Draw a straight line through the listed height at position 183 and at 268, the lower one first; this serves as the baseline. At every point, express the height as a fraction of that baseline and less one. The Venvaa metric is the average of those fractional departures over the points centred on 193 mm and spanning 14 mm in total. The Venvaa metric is 0.08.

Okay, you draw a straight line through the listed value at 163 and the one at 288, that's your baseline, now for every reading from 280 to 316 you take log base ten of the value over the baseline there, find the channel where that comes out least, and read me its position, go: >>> 283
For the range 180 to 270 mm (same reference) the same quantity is 243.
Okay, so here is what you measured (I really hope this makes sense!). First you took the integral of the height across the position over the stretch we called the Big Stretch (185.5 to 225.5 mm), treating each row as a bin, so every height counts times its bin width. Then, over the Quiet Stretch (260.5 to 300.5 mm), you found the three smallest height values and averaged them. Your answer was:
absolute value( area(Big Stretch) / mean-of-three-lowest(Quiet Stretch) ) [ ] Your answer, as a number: 52.1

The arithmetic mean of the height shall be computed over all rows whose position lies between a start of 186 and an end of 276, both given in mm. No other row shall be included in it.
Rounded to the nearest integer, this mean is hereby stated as 128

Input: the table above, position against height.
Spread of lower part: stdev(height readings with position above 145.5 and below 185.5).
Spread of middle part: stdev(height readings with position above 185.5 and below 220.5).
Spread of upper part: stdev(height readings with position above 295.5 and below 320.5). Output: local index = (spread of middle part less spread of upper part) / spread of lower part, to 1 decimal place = 0.6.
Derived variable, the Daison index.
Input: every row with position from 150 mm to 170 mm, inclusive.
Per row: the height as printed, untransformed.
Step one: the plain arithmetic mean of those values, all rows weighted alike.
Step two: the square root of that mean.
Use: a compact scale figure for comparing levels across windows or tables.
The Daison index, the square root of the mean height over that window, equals 11.64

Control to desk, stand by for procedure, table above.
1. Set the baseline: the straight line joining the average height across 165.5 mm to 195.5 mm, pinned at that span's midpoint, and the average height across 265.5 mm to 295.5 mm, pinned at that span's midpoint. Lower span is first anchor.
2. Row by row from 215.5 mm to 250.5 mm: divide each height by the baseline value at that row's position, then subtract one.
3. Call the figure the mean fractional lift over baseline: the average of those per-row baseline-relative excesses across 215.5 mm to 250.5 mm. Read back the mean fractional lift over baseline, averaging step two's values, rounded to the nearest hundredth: -0.10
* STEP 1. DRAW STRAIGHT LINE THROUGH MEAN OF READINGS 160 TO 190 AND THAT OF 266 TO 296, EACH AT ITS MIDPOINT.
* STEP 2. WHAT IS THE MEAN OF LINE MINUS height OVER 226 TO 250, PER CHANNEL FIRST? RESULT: 18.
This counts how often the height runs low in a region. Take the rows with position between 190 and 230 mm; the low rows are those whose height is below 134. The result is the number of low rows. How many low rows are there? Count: 1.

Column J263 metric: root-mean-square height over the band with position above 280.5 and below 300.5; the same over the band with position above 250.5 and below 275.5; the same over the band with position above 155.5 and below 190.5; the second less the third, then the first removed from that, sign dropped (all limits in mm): 127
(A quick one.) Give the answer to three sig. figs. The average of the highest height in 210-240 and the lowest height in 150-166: 137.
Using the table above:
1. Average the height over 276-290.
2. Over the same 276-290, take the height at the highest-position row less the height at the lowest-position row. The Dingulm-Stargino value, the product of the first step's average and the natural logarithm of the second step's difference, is 324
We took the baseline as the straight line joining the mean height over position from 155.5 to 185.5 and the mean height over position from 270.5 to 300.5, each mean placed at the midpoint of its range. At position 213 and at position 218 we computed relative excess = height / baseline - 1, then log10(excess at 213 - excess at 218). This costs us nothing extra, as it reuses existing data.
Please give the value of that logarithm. -1.3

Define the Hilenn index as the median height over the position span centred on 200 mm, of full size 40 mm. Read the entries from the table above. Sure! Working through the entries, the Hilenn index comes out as 141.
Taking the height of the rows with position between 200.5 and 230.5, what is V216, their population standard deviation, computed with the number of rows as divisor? 3.5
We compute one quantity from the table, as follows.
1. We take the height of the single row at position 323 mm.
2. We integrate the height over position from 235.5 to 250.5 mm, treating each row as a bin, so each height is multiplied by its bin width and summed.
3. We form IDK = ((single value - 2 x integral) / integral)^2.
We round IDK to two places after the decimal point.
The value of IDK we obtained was 3.64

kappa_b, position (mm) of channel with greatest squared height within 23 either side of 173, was 188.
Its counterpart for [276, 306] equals 298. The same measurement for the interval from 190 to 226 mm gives 203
